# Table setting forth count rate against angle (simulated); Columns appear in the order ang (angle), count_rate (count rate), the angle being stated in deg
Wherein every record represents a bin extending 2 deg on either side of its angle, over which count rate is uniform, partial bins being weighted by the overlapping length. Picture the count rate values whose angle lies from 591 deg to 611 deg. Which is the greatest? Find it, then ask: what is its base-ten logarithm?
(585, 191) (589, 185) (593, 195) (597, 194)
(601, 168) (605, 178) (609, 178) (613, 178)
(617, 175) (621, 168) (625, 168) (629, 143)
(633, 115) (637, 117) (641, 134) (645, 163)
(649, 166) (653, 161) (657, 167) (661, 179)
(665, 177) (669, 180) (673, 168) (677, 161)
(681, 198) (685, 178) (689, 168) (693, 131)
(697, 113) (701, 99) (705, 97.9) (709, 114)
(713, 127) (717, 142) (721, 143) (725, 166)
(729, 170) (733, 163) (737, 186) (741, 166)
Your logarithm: 2.29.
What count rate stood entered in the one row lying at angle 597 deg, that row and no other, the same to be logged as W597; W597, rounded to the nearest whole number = 194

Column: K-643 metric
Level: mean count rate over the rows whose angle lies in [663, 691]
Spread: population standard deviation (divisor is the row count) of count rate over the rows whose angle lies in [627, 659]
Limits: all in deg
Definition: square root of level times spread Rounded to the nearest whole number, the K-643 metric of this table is 60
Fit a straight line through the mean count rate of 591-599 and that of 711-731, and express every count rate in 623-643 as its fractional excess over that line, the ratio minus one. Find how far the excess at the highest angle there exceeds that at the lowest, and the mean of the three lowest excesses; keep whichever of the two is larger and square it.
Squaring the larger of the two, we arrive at 0.026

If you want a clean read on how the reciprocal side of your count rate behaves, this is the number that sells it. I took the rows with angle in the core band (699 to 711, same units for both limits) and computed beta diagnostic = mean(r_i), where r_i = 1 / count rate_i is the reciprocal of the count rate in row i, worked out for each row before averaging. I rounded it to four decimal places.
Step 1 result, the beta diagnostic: 0.0097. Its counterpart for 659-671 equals 0.0056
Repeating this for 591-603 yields 0.0054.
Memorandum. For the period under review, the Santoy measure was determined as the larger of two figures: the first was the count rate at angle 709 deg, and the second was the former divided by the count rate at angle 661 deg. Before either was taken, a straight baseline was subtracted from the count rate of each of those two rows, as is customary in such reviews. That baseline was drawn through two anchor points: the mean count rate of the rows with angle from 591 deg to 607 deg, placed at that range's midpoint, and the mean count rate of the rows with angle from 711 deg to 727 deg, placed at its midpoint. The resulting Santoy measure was -2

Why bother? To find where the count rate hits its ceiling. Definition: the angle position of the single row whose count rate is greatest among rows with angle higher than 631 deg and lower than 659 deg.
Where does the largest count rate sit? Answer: 657 deg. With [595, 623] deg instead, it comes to 597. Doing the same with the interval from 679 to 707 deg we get 681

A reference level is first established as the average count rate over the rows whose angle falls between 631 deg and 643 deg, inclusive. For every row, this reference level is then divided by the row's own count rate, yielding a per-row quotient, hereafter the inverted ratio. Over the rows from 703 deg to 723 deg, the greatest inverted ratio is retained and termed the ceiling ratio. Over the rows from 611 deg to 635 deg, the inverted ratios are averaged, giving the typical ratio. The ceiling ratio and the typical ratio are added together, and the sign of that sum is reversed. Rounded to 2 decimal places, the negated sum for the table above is -2.04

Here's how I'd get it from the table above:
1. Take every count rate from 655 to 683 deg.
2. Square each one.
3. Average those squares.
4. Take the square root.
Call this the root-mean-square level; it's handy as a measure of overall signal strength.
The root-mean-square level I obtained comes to 176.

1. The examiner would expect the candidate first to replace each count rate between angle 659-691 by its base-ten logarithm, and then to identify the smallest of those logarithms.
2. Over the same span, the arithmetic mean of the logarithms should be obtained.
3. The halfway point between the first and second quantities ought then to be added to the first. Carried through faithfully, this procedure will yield 4.4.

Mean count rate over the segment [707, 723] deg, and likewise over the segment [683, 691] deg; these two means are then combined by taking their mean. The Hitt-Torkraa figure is 152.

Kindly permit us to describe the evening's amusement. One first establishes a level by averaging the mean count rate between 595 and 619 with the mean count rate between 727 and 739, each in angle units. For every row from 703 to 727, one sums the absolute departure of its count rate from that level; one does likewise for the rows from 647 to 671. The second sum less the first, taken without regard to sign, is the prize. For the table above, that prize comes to 223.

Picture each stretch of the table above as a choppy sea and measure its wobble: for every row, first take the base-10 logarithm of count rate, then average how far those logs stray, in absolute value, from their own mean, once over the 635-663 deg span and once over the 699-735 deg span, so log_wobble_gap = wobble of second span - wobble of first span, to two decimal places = 0.03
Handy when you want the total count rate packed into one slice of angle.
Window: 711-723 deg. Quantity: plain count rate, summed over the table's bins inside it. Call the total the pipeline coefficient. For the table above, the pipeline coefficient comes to 412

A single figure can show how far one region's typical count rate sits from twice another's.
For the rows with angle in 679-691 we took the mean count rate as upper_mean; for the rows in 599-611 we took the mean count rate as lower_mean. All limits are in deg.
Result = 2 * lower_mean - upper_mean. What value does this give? 168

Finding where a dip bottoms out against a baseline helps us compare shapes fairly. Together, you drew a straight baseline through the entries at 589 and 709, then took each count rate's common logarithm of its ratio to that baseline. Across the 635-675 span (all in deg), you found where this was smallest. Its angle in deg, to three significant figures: 637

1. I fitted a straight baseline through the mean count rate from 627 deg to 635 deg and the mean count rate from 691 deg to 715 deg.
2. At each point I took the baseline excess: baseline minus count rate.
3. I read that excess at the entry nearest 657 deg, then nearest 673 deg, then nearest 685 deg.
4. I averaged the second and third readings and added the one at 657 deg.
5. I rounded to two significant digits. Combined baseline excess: -98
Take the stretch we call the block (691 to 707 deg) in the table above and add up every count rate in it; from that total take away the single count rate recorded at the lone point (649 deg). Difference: 275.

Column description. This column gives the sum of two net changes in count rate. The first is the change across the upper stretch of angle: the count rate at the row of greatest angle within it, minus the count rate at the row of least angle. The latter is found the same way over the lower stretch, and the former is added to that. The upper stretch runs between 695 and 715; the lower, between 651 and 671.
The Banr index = 33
